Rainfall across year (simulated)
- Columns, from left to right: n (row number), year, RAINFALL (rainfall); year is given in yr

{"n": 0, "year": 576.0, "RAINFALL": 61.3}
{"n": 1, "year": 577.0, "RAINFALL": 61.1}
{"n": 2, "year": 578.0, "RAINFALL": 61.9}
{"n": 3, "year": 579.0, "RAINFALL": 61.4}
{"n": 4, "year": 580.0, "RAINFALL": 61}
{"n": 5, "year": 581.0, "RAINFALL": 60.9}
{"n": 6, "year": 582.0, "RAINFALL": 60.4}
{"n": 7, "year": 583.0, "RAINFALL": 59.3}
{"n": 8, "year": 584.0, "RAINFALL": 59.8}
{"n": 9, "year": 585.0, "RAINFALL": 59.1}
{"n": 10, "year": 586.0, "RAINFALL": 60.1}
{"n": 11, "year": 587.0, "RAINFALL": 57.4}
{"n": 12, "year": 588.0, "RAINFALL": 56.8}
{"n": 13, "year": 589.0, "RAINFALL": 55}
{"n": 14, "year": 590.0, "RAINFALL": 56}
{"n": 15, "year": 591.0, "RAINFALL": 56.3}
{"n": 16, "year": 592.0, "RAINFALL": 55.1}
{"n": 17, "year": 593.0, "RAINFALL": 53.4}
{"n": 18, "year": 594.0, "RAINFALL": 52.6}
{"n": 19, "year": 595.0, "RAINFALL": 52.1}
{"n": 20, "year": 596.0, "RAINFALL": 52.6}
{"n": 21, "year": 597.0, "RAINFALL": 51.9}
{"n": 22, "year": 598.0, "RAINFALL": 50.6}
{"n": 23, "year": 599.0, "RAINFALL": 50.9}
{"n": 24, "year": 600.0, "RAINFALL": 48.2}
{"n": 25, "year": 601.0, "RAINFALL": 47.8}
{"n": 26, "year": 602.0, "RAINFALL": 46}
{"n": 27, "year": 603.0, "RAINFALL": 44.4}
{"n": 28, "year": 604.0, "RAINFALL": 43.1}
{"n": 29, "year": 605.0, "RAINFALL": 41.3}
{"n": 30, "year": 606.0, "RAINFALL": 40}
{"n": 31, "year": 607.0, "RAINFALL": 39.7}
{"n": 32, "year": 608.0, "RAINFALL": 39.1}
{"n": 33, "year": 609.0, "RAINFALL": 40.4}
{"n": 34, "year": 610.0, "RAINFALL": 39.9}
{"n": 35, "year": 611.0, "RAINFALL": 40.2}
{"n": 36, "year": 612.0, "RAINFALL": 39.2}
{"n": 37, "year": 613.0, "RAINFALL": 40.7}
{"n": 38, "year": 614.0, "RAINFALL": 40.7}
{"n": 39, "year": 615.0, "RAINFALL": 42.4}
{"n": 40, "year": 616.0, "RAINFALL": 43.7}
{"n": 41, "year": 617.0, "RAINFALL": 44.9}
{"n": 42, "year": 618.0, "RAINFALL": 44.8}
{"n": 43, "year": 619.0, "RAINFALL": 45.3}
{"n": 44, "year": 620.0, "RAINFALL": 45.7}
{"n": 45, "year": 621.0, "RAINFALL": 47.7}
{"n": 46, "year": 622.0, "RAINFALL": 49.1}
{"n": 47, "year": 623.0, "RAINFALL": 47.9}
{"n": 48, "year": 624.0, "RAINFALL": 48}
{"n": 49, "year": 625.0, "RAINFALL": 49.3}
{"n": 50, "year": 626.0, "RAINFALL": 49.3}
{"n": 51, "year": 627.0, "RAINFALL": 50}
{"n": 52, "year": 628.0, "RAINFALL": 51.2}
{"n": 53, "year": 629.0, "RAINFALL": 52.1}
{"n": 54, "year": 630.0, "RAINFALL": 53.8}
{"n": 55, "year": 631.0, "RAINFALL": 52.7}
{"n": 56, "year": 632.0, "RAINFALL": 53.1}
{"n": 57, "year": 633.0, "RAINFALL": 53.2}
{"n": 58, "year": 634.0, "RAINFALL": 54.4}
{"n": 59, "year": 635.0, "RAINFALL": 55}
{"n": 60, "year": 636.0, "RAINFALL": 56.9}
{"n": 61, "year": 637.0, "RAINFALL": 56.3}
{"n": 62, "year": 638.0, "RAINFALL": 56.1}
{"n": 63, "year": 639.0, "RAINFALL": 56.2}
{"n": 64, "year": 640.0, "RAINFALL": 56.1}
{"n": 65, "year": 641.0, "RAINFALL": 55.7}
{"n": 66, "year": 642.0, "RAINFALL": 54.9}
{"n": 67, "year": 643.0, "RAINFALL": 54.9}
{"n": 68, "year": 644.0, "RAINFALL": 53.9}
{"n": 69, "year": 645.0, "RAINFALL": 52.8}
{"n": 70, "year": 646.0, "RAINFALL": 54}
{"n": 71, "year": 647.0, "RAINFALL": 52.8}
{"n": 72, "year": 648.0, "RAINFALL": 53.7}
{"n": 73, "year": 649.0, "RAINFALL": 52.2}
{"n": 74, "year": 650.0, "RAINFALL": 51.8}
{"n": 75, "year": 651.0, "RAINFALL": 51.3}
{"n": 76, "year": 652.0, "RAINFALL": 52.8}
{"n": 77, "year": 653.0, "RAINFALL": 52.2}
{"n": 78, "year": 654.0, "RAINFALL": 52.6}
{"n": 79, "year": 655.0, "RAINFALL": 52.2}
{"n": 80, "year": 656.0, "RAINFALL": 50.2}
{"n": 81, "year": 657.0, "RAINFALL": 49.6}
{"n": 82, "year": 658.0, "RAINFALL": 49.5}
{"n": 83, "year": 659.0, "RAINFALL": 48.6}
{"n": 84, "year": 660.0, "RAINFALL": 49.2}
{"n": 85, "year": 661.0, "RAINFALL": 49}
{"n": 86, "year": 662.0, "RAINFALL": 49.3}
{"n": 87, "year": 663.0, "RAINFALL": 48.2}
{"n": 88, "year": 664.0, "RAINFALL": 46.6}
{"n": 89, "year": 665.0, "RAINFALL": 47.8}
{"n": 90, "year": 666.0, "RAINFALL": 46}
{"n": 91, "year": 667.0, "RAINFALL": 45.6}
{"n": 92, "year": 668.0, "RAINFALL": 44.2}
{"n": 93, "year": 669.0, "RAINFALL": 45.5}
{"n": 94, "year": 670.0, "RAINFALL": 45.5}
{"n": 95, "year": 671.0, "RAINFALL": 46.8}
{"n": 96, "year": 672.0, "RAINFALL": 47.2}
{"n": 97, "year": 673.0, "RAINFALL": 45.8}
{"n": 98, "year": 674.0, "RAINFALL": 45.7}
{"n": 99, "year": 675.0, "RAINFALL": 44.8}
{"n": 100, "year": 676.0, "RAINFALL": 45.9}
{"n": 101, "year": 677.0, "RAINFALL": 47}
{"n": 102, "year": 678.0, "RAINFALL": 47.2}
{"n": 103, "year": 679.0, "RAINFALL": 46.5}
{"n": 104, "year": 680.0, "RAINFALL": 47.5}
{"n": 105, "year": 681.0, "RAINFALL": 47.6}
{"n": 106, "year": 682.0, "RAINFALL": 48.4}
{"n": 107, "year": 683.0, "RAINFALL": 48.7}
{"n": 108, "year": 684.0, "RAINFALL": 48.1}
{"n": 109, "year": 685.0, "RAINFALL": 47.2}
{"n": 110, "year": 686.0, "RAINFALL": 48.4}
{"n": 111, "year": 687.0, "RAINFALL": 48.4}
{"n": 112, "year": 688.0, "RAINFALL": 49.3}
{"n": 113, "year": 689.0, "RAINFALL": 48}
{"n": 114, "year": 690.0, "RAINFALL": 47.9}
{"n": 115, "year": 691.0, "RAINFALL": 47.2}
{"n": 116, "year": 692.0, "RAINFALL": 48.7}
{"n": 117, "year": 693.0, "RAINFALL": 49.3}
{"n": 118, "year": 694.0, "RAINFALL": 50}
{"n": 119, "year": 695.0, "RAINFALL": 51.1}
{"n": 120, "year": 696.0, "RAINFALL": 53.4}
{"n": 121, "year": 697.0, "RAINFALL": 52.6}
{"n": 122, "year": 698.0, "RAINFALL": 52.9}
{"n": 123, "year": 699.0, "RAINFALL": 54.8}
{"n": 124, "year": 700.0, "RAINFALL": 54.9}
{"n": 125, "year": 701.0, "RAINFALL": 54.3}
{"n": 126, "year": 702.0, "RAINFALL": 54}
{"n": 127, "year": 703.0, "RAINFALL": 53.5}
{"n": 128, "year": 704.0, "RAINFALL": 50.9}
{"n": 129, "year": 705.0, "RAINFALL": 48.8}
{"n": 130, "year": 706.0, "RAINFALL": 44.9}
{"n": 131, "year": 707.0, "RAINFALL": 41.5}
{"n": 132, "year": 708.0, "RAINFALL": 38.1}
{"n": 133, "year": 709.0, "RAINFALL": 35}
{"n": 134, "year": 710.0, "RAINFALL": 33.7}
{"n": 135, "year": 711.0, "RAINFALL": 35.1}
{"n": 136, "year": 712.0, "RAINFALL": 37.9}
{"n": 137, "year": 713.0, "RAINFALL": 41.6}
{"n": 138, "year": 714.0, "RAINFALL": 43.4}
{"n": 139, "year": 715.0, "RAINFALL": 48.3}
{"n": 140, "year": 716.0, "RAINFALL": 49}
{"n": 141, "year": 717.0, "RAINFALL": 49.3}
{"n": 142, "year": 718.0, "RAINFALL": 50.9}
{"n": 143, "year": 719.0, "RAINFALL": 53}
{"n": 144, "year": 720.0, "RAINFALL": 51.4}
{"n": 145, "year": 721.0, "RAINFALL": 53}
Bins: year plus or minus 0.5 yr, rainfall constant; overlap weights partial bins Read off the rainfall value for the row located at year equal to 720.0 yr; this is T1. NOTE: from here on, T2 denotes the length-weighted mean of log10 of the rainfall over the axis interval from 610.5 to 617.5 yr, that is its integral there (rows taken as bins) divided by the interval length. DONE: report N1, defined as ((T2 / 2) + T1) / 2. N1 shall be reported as 26.1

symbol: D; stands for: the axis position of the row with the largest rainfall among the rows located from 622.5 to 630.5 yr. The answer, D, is 630.0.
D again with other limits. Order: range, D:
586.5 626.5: 587.0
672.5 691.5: 688.0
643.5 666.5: 646.0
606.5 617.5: 617.0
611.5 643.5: 636.0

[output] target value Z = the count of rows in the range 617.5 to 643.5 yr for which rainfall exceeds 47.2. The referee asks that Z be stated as 23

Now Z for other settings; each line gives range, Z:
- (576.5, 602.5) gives 25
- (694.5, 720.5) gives 17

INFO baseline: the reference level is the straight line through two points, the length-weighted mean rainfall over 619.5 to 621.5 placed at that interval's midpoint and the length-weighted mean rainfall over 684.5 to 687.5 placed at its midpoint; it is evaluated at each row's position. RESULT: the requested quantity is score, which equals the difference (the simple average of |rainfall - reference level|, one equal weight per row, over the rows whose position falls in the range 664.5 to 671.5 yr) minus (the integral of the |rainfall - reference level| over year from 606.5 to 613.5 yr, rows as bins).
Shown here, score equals -44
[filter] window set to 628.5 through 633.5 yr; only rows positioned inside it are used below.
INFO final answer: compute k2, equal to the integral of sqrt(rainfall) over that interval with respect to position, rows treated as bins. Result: 36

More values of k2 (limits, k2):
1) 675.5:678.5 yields 21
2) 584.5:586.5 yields 15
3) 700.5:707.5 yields 49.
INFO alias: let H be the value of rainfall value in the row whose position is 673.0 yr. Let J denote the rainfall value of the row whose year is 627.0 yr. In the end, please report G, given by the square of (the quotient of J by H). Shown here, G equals 1.19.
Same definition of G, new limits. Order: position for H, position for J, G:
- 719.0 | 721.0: 1.00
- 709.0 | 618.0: 1.64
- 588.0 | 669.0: 0.64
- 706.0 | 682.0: 1.16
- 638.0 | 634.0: 0.94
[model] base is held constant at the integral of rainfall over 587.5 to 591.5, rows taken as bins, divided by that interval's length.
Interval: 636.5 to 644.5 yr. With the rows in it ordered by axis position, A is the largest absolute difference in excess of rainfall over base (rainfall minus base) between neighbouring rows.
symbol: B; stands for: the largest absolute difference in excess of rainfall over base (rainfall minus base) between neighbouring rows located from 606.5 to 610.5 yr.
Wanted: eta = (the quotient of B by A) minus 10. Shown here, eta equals -8.7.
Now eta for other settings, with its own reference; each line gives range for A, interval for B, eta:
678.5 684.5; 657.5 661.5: -9.1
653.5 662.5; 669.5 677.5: -9.3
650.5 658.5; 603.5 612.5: -9.1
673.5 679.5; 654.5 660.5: -8.2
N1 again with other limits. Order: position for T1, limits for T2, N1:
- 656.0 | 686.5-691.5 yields 25.5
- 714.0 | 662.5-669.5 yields 22.1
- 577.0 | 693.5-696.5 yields 31.0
